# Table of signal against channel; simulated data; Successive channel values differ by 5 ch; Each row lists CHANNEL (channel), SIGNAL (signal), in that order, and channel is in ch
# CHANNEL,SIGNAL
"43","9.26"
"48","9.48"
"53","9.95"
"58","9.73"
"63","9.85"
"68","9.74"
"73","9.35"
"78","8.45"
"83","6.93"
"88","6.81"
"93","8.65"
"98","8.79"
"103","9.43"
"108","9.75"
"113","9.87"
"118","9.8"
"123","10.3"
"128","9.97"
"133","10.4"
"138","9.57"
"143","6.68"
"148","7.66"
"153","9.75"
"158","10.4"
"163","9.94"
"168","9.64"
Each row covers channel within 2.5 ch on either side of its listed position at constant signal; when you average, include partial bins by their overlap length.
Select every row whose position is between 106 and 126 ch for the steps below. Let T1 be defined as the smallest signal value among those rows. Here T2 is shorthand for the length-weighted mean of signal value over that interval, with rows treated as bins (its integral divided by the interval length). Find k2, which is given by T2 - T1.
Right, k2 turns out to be 0.2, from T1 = 9.75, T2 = 9.9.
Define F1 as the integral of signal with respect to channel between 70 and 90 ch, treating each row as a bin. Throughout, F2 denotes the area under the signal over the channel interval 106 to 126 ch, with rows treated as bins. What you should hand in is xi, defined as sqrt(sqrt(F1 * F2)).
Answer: 13.3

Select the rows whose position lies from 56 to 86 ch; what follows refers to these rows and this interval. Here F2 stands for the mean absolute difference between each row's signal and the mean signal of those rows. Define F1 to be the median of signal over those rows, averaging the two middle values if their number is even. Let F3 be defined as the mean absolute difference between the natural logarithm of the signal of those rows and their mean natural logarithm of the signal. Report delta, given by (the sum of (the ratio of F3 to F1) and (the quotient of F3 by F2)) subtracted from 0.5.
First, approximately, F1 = 9.54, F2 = 0.9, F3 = 0.10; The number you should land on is 0.371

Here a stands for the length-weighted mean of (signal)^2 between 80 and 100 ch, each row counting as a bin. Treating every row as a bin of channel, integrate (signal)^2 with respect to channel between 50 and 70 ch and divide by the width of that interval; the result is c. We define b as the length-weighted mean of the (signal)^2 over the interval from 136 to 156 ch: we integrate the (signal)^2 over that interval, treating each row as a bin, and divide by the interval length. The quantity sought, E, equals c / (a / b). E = 114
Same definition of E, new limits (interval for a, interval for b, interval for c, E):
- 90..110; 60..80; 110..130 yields 106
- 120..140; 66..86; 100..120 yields 69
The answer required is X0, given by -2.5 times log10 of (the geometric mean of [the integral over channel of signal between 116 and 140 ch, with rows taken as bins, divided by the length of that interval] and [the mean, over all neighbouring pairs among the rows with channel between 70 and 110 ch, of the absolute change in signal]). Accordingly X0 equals -1.1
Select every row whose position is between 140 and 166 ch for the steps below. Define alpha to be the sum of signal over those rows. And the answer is 44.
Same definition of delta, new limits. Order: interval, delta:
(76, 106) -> 0.359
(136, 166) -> 0.366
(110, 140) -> 0.398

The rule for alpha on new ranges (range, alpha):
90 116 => 46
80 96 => 22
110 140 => 60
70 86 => 25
